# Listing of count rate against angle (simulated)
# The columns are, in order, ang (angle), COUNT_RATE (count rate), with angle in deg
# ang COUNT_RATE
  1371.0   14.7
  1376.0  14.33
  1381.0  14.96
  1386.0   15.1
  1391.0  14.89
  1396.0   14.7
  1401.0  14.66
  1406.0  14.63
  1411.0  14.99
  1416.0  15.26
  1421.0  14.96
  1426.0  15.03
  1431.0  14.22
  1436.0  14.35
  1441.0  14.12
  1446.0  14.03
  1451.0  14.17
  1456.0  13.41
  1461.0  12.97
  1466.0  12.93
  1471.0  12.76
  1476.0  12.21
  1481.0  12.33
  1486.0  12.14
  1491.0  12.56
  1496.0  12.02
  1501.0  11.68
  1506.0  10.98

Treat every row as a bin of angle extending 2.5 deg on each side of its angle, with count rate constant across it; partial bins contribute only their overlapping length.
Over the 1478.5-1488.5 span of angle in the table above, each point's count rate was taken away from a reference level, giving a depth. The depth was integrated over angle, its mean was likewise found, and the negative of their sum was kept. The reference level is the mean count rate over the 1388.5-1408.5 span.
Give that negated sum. -27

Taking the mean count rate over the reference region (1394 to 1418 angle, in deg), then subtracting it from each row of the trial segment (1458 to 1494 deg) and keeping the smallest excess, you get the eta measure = -2.7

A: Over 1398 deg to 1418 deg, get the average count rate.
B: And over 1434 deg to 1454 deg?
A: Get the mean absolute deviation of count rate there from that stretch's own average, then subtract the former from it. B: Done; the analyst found -14.8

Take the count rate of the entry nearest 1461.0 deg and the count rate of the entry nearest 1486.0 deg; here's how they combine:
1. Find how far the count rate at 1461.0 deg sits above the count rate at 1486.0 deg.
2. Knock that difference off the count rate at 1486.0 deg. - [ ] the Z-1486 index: 11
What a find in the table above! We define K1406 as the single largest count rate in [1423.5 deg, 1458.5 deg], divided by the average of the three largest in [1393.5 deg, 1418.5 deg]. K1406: 1.00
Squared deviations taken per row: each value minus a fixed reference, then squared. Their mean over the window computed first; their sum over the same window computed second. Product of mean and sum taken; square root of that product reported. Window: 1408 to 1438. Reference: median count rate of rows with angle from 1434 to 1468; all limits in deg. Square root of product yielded 1.8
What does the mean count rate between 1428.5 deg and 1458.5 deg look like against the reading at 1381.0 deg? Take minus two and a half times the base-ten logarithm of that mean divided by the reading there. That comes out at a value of 0.07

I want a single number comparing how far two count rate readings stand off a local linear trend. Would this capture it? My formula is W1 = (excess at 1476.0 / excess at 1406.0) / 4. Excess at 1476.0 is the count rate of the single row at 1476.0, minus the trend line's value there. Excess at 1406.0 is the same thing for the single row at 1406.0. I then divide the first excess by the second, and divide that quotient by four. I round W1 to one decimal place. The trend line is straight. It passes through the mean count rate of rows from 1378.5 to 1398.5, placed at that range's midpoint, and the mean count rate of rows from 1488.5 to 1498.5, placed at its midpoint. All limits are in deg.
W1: -0.8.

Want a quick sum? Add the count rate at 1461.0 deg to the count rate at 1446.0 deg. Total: 27.0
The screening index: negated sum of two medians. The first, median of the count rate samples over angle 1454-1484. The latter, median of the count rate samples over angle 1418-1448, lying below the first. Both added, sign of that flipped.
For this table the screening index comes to -27.1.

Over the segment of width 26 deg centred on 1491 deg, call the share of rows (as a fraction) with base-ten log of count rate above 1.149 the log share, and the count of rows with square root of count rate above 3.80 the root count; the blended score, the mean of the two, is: 0.0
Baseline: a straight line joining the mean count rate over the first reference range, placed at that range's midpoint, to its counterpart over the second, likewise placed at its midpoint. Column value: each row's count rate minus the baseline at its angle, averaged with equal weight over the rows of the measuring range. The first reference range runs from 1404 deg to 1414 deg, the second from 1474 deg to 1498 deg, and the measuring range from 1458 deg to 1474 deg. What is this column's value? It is 0.0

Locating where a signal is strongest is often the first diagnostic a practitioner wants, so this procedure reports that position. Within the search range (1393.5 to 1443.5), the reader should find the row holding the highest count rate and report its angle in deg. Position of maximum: 1416.0 deg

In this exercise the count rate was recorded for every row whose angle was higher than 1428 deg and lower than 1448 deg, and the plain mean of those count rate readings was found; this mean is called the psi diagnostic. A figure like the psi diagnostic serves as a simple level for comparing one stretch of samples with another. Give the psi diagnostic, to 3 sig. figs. 14.2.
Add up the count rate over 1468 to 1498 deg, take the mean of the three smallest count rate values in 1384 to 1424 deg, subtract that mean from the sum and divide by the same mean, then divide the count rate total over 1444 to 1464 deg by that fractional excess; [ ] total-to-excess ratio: 13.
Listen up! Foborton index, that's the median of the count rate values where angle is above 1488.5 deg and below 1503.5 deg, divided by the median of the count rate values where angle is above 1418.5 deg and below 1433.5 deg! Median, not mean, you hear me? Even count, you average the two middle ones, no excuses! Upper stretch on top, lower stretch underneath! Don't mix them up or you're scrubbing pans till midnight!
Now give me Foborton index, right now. 0.80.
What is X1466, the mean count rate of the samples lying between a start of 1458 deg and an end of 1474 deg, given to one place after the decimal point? 12.9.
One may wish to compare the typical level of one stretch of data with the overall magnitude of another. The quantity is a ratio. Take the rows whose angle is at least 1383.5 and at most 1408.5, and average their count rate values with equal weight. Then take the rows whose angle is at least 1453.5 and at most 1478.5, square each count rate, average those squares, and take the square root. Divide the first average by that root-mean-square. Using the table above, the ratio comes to 1.15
